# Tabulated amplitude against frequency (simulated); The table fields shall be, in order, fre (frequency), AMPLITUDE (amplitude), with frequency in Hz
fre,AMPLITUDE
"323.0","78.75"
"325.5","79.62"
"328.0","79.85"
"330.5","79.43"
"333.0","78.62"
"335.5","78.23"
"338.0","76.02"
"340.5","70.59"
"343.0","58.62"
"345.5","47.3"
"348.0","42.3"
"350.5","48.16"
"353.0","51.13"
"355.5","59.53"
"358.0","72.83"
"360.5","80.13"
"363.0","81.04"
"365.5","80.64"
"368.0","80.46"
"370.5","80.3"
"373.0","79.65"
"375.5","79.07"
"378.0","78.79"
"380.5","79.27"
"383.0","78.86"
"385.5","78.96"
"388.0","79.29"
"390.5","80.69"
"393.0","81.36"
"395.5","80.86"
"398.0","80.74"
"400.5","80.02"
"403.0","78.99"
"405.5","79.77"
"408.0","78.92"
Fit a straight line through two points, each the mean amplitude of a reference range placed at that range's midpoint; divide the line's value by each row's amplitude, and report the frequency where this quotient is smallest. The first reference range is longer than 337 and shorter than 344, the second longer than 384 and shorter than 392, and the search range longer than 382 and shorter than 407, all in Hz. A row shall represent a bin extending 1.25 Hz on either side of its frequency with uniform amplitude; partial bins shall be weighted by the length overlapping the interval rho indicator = 393.0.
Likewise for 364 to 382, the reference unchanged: 365.5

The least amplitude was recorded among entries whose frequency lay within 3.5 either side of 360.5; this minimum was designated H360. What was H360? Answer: 72.83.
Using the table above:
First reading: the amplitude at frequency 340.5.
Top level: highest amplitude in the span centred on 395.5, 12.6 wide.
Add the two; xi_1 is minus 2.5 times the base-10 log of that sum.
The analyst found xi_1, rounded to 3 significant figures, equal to -5.45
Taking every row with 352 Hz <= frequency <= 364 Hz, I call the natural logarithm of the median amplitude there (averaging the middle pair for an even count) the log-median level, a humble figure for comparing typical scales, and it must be 4.29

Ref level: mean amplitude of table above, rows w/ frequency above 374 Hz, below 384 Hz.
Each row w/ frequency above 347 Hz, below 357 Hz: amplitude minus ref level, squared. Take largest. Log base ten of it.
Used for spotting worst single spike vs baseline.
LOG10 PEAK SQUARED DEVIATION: 3.1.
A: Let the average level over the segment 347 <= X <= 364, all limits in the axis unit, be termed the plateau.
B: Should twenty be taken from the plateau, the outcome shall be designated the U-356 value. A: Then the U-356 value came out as 42.2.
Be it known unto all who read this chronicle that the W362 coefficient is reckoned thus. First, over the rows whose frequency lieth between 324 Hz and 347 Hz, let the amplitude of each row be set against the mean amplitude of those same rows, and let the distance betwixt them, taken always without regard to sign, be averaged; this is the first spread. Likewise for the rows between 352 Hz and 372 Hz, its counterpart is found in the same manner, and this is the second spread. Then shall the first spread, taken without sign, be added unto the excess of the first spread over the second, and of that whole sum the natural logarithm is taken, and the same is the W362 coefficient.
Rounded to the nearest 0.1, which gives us 2.1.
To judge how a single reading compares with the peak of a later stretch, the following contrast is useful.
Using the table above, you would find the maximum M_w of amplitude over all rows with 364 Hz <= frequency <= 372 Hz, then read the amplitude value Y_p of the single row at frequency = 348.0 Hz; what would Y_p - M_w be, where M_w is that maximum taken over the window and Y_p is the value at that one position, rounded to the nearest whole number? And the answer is -38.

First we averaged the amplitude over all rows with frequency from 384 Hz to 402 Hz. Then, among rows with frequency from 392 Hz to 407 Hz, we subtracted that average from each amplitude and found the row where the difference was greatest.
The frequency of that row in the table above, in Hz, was 393.0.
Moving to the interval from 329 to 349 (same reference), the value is 330.5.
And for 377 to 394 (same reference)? 393.0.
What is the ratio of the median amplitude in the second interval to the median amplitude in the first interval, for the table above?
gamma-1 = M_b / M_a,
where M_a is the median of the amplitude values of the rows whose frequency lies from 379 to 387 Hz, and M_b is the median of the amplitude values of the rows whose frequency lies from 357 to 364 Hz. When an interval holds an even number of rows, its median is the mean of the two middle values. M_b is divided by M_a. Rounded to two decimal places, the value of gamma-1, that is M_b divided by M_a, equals 1.01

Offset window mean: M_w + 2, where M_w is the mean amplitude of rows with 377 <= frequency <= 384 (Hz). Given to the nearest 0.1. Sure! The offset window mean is 81.0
